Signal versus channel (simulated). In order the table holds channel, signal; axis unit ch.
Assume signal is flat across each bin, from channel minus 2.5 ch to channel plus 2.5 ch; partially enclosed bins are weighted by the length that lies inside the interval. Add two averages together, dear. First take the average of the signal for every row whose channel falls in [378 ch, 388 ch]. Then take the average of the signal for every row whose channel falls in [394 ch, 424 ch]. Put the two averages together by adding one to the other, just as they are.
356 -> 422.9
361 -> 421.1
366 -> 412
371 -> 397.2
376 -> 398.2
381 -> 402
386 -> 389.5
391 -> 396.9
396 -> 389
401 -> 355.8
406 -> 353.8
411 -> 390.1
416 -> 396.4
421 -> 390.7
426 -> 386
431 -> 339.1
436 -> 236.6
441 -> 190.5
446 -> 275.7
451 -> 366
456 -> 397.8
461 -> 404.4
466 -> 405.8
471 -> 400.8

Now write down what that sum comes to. 775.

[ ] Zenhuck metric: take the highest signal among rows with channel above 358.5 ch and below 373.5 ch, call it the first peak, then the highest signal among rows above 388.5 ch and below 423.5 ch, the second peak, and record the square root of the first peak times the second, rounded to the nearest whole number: 409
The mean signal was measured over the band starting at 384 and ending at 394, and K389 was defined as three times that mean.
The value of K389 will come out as 1180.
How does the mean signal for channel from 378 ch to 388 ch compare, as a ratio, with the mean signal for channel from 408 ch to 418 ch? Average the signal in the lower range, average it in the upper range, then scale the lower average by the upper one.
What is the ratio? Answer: 1.01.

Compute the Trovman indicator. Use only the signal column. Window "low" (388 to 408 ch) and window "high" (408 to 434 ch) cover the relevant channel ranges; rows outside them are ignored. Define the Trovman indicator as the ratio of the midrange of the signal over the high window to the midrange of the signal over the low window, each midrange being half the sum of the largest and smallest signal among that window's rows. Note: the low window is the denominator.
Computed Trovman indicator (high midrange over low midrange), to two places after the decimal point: 0.98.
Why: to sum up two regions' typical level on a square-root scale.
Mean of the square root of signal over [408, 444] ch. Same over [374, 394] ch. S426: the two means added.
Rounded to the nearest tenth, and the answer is 38.0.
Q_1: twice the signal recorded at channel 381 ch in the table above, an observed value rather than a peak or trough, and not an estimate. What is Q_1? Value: 804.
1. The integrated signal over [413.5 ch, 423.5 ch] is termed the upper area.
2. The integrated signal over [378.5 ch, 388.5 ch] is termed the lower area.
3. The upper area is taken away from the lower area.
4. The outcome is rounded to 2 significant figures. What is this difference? 22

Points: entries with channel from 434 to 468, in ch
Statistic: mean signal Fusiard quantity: 325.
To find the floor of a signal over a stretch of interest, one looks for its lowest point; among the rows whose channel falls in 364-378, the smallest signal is 397.2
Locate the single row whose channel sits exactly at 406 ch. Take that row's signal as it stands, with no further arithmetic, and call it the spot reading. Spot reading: 353.8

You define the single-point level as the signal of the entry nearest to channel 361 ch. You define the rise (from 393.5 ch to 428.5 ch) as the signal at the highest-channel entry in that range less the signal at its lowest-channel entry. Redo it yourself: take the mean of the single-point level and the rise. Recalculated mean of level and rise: 209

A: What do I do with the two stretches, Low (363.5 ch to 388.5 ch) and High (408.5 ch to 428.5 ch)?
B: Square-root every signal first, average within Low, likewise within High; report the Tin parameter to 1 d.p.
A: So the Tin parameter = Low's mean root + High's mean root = 39.8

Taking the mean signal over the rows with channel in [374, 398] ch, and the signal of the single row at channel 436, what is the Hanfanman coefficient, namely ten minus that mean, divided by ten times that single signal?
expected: -0.16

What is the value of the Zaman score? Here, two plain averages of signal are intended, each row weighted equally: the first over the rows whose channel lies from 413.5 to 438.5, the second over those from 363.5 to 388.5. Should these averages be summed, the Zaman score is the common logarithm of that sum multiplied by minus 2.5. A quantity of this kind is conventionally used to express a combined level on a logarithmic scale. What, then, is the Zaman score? -7.19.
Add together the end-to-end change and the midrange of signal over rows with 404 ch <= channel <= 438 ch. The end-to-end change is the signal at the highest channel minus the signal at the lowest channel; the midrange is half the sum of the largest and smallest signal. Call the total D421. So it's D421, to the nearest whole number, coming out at 199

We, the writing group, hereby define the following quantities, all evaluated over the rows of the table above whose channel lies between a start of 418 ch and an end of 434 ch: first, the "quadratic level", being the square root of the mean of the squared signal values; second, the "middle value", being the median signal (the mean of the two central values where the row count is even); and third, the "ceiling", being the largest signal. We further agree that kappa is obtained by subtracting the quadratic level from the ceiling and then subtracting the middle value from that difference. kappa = -368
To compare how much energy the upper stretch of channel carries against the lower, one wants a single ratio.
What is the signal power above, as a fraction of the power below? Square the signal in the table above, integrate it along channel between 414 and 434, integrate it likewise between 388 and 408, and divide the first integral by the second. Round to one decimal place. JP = 1.0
